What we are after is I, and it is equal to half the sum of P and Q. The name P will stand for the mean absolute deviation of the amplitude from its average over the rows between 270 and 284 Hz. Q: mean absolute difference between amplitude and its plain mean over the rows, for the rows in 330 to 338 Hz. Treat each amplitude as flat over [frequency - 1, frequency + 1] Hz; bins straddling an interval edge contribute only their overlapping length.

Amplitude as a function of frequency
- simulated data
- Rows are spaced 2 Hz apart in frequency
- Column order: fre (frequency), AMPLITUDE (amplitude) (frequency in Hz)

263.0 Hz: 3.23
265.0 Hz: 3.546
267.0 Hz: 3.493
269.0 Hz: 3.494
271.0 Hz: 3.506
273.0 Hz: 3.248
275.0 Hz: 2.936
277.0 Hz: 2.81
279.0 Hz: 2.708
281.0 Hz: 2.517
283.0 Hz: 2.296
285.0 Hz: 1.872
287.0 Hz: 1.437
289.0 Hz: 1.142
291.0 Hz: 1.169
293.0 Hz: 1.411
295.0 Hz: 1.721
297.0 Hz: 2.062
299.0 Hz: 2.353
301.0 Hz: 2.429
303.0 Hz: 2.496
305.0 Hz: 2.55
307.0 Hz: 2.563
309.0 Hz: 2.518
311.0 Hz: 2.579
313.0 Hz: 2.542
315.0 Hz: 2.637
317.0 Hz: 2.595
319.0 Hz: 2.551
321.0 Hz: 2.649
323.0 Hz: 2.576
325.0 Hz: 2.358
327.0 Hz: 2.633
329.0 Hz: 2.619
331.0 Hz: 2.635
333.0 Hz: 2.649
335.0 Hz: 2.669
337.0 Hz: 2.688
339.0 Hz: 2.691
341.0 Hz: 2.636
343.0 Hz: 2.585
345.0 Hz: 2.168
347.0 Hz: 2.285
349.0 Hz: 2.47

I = 0.17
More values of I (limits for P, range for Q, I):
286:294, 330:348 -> 0.14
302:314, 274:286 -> 0.16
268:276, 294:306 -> 0.23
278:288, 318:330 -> 0.24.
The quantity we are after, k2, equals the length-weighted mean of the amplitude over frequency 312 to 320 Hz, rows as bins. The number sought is 2.58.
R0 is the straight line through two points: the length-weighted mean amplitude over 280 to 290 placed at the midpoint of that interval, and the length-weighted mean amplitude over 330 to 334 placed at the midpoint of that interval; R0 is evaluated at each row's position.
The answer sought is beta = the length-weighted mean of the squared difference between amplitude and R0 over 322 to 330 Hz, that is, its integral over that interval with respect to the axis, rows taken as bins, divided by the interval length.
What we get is 0.01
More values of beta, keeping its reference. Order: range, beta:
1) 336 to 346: 0.11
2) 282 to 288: 0.14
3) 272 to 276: 2.06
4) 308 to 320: 0.06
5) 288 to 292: 0.61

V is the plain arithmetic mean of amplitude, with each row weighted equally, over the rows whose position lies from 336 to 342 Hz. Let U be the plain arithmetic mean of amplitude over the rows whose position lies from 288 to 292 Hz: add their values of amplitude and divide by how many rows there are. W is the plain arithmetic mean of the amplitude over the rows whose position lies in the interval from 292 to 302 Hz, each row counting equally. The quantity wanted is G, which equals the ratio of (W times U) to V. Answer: 0.9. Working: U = 1.16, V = 2.7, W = 2.00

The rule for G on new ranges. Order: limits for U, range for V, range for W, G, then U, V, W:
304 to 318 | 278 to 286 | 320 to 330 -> 2.8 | 2.57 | 2.3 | 2.57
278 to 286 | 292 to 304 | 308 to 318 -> 2.9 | 2.35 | 2.1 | 2.57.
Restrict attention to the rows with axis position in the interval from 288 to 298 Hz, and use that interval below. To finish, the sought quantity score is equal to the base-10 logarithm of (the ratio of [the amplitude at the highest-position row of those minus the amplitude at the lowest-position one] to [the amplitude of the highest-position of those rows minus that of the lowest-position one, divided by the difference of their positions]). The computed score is 0.90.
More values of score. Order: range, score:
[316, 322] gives 0.60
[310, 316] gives 0.60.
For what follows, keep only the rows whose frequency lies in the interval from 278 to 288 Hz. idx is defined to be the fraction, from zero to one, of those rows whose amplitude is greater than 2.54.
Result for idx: 0.20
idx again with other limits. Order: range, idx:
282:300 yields 0.00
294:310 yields 0.25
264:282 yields 0.89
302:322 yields 0.80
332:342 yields 1.00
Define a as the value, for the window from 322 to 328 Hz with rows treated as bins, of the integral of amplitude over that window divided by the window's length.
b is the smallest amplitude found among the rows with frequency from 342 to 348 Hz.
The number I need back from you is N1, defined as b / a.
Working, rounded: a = 2.52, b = 2.168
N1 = 0.86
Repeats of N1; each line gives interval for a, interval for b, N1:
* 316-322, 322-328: 0.91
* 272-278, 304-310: 0.84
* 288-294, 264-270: 2.82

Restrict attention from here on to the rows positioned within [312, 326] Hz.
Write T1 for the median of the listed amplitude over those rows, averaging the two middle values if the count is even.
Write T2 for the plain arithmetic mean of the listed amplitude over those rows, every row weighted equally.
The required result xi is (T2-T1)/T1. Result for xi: -0.007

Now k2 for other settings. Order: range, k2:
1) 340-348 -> 2.42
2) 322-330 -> 2.55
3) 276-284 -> 2.58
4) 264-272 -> 3.51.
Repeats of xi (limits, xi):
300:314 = -0.007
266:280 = -0.024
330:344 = 0.001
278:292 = 0.003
